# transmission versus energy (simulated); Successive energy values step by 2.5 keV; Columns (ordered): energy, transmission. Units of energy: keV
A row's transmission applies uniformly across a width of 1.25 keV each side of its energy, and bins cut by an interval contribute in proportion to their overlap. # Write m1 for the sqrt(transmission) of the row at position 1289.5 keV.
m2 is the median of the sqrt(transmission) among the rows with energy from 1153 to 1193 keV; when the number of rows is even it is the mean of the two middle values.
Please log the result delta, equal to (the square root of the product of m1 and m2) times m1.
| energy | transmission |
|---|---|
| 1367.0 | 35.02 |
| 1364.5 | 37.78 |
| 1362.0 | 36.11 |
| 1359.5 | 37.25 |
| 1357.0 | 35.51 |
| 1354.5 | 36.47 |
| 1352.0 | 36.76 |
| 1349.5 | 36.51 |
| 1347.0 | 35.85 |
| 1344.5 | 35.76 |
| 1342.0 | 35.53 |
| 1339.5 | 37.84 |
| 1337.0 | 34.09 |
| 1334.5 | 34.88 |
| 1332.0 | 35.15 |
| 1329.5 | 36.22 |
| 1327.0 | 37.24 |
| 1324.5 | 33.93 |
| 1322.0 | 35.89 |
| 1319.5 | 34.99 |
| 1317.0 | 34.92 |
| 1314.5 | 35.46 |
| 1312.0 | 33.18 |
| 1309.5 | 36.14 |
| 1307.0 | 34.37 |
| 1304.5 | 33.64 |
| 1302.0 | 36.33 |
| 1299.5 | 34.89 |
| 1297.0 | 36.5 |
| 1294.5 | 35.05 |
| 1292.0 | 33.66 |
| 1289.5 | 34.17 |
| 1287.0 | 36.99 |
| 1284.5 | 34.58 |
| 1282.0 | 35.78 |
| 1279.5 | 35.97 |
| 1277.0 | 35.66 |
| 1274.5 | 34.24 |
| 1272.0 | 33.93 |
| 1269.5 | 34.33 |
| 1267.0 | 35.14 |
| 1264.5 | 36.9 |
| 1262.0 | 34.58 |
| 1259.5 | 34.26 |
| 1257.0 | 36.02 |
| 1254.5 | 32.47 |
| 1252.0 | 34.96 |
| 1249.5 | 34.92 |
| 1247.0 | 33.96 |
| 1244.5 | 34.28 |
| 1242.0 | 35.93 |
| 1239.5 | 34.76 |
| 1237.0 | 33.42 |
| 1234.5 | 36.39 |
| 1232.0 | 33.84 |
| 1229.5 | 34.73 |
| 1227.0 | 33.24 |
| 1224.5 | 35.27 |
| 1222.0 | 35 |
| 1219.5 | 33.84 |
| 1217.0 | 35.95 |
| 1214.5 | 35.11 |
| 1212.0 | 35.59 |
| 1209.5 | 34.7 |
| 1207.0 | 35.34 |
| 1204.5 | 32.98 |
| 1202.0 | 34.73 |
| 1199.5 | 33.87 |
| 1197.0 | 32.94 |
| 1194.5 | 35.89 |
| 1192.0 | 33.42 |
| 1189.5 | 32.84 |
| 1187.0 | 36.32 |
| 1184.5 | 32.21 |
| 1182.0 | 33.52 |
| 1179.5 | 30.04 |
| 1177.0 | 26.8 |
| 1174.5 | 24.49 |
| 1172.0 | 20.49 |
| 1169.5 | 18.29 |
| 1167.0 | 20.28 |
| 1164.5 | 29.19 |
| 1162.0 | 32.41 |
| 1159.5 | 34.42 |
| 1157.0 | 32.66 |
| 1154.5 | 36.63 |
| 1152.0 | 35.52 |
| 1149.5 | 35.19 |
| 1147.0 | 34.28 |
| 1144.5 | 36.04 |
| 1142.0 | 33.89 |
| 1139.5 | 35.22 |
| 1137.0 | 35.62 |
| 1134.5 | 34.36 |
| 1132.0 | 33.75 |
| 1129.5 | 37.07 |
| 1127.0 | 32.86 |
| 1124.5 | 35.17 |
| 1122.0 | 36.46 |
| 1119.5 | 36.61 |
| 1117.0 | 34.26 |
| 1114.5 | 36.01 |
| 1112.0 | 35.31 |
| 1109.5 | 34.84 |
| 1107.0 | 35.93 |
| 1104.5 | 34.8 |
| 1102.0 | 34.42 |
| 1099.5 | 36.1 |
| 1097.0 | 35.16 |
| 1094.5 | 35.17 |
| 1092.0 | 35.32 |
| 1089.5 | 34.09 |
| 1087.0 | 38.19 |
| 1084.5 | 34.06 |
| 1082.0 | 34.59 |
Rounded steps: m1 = 5.85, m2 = 5.68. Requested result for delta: 33.7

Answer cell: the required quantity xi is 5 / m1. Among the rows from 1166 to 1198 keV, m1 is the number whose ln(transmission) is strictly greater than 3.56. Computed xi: 2.5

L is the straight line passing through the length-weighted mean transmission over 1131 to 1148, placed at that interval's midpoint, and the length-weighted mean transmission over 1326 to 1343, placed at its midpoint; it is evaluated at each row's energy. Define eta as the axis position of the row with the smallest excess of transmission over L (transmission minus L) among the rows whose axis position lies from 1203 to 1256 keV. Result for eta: 1254.5 keV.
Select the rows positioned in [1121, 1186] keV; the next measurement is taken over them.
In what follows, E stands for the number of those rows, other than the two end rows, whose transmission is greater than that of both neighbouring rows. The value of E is 6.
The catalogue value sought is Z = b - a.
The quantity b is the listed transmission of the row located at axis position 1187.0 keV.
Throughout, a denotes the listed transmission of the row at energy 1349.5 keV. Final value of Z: -0.2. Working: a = 36.51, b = 36.32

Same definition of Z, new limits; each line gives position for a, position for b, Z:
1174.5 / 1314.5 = 11.0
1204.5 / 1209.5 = 1.7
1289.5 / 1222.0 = 0.8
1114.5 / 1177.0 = -9.2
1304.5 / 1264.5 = 3.3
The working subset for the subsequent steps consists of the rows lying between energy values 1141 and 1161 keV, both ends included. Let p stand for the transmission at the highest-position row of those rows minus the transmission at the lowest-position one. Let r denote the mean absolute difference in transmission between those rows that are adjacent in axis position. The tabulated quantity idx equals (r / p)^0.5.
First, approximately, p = 0.5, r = 1.7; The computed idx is 1.8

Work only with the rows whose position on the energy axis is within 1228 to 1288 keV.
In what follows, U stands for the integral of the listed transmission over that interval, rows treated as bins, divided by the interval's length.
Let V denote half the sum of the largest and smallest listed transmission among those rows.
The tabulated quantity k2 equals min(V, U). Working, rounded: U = 34.9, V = 34.7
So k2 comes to 34.7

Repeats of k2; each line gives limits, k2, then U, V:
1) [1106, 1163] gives 34.7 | 35.0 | 34.7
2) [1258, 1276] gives 34.8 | 34.8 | 35.4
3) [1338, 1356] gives 36.3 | 36.3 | 36.7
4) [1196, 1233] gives 34.4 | 34.5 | 34.4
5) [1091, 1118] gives 35.2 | 35.2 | 35.2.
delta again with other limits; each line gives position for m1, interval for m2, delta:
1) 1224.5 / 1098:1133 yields 35.3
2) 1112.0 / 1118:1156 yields 35.3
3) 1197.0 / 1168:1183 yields 30.9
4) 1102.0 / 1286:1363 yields 34.7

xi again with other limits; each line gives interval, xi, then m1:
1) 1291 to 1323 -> 1.0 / 5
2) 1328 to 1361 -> 0.5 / 10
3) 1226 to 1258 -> 1.7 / 3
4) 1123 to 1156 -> 0.6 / 8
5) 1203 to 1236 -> 1.0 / 5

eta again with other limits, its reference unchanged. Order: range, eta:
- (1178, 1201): 1179.5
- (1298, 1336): 1312.0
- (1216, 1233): 1227.0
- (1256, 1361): 1312.0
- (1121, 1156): 1127.0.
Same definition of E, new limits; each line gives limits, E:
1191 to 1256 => 10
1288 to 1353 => 7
